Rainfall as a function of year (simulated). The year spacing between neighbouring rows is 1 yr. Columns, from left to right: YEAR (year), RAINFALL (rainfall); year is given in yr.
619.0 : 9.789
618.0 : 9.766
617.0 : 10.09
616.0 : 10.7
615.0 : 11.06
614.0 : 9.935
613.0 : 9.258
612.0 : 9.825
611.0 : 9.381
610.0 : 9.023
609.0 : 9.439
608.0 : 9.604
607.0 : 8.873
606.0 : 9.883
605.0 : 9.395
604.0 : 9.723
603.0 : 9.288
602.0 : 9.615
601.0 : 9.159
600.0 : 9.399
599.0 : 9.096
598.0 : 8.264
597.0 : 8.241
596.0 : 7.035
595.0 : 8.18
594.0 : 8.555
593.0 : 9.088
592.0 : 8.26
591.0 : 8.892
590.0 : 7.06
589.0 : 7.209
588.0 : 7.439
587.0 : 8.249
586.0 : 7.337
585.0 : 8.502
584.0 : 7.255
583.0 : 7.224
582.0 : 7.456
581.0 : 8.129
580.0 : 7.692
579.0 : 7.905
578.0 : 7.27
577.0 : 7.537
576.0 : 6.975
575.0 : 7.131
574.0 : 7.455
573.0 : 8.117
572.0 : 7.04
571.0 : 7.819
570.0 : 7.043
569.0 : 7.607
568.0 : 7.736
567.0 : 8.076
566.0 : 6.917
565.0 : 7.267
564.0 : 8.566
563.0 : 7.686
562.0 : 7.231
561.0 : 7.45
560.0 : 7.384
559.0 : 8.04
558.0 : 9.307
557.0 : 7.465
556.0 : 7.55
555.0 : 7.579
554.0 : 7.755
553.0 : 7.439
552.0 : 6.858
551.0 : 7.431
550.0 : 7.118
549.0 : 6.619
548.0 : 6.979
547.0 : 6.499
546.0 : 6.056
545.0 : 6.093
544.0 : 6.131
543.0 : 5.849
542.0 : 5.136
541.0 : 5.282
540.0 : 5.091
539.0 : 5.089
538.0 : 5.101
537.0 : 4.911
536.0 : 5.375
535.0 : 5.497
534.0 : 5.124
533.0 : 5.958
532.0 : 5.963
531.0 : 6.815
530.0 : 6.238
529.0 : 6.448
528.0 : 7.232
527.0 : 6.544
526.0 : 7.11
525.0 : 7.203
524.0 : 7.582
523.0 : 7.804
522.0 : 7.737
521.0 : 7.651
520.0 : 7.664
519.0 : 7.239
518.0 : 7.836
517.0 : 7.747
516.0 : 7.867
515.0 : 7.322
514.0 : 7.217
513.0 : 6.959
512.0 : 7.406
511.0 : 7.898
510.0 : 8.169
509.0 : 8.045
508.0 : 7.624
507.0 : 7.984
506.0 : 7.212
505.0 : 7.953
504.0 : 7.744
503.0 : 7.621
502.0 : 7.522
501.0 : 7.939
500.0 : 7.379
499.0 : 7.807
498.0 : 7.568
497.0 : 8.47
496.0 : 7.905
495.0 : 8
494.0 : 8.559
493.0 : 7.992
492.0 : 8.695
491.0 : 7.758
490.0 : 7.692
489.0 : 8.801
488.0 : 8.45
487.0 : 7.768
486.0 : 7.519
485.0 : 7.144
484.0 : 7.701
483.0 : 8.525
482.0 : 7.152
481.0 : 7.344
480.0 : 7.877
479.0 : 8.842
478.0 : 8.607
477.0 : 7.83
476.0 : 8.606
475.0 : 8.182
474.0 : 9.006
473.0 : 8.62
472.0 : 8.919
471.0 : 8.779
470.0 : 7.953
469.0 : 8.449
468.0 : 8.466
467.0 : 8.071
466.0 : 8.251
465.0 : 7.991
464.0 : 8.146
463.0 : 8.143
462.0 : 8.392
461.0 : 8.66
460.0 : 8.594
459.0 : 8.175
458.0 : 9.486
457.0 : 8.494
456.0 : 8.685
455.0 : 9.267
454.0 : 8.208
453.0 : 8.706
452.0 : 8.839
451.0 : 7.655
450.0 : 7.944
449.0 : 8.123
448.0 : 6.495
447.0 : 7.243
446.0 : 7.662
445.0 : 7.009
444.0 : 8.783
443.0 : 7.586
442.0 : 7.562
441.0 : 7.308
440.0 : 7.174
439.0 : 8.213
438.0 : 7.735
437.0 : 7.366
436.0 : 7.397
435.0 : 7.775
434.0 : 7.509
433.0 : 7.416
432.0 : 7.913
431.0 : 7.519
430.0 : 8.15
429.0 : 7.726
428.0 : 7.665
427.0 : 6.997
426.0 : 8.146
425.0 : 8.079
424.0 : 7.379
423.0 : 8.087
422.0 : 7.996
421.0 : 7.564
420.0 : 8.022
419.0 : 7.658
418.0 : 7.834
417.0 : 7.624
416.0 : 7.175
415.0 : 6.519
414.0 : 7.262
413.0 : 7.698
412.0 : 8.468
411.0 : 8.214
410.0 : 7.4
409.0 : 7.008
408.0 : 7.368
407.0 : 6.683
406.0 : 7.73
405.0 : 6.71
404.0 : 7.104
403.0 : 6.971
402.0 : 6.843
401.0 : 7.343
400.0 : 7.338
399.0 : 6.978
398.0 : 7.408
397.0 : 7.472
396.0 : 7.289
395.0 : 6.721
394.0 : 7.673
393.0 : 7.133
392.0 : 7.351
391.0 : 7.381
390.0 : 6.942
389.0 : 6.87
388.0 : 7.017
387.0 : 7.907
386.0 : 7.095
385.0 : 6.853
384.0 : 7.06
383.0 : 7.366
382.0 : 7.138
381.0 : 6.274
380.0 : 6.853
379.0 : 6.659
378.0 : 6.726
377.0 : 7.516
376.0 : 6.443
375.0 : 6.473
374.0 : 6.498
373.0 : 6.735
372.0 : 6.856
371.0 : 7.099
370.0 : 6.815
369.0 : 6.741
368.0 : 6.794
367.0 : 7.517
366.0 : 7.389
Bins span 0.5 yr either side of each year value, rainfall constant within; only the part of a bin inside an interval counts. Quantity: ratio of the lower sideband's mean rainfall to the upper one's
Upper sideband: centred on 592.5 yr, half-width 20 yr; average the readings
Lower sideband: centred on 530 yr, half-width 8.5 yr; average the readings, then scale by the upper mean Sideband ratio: 0.76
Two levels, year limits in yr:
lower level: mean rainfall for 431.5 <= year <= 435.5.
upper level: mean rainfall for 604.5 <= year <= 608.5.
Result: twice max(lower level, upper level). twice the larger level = 18.9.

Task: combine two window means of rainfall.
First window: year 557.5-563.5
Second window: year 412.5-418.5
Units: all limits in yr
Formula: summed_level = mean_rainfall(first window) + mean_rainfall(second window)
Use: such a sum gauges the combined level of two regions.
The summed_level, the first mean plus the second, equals 15.2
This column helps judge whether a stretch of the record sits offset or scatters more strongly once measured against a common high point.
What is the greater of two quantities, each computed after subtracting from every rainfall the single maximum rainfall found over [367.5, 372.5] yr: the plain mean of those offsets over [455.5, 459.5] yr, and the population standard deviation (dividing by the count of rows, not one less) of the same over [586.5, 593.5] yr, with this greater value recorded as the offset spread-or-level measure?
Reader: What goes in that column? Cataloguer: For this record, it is 1.61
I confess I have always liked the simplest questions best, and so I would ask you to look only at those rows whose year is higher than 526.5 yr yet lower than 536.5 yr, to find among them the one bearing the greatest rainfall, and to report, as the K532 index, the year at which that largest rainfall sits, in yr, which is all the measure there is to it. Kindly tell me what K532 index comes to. 528.0 yr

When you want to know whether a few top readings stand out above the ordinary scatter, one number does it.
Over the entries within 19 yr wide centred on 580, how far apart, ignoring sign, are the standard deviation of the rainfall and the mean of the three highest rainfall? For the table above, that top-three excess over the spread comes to 7.9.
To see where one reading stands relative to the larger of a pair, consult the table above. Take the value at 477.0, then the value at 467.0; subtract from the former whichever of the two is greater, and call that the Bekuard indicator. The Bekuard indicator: -0.24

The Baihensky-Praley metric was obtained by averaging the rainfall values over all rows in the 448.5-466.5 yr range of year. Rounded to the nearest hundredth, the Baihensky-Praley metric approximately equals 8.43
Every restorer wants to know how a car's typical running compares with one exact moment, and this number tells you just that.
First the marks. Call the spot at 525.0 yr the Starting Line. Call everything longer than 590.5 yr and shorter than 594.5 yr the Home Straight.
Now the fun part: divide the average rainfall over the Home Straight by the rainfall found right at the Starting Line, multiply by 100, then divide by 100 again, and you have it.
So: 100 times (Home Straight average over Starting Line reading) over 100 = 1.21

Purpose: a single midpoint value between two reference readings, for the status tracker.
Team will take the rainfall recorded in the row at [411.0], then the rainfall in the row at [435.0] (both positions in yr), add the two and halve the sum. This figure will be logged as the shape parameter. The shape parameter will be 8.0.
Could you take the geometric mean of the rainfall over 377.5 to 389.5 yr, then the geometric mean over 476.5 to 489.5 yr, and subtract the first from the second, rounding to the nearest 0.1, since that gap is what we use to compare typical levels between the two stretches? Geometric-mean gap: 1.0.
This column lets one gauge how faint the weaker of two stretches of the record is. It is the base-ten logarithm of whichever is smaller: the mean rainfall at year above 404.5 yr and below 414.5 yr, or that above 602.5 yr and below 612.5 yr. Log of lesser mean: 0.872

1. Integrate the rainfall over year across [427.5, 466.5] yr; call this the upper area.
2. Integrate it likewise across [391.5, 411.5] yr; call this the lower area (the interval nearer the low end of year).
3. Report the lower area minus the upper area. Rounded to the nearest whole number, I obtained -166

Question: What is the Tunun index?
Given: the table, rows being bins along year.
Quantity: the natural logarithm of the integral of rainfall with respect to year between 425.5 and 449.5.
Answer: 5.2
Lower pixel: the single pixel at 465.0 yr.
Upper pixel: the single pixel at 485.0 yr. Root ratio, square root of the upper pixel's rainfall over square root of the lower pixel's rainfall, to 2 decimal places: 0.95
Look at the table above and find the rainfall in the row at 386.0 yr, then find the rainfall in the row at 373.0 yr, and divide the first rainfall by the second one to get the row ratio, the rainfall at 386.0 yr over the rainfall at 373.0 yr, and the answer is 1.05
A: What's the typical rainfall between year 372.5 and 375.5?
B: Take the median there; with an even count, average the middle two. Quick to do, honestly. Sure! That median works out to 6.5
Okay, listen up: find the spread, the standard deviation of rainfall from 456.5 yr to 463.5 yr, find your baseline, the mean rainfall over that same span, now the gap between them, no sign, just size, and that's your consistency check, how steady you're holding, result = 8.1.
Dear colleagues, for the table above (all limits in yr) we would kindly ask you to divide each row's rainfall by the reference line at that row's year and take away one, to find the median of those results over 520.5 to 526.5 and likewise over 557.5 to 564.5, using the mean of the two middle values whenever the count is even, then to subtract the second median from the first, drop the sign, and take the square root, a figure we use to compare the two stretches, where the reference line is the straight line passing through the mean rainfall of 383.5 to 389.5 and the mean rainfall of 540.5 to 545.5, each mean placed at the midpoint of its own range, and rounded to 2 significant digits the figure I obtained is 0.32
